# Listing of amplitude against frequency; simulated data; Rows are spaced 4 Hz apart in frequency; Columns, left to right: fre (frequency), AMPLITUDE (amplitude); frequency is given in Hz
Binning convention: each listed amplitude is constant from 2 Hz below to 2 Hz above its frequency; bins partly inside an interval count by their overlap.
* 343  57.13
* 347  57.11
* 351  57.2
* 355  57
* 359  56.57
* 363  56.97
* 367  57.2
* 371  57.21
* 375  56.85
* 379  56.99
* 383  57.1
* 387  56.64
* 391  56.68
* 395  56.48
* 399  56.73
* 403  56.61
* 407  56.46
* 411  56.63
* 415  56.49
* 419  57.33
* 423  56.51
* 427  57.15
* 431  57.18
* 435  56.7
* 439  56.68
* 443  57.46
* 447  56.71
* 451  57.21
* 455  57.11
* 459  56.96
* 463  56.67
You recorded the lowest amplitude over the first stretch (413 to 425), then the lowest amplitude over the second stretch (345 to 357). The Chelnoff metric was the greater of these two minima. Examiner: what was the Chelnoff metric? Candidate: 57.0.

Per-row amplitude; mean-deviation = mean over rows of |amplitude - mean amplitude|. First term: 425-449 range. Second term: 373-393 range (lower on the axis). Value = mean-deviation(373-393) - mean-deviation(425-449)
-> -0.129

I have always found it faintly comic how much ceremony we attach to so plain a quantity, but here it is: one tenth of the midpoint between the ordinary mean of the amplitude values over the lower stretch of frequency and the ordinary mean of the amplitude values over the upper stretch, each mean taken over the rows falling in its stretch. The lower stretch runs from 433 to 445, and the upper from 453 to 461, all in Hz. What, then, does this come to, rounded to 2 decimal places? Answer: 5.70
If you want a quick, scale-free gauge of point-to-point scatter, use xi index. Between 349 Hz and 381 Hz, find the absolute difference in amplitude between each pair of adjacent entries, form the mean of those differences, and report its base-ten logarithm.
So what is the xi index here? -0.60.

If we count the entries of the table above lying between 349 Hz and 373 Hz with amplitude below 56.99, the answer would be 2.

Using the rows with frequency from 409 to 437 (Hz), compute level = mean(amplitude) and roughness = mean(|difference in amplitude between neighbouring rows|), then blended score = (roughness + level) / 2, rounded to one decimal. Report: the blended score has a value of 28.7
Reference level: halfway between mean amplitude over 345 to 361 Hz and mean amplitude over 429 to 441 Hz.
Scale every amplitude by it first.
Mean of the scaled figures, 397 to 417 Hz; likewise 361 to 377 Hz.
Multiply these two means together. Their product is 0.997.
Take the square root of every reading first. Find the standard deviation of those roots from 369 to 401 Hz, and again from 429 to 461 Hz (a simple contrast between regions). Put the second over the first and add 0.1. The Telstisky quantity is 1.25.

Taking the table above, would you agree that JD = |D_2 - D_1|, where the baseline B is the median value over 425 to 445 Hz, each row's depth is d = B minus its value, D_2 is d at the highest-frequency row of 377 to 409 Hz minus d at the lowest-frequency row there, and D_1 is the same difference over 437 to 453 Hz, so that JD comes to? 1.1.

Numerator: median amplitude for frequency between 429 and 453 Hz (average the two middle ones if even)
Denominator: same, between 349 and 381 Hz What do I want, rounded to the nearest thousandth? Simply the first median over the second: 0.999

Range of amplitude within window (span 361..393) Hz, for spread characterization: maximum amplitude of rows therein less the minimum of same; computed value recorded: 0.57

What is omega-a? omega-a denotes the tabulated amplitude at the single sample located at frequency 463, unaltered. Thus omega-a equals 56.67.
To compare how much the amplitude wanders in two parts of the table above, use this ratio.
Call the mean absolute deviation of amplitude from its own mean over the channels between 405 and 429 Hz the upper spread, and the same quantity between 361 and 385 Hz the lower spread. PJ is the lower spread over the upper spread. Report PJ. 0.37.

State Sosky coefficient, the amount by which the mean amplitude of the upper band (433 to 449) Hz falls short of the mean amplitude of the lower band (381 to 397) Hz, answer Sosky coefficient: -0.16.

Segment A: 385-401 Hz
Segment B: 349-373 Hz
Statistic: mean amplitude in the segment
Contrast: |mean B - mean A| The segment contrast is 0.39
